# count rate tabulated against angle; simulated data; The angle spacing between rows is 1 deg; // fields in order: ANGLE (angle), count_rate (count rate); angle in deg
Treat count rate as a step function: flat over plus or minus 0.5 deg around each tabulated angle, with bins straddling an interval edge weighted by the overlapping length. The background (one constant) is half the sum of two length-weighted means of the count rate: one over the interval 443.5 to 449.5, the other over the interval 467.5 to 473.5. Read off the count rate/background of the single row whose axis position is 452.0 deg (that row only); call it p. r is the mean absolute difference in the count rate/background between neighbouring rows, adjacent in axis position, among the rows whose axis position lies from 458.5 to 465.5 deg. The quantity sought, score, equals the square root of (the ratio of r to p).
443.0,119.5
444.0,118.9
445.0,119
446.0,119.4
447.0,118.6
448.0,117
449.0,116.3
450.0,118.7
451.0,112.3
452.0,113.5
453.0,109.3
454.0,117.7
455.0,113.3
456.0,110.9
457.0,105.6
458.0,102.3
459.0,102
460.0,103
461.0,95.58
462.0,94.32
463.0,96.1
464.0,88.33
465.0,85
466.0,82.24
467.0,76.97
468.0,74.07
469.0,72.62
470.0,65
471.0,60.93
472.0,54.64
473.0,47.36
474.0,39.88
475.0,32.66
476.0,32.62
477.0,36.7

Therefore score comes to 0.182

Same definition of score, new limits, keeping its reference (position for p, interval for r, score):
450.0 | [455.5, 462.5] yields 0.162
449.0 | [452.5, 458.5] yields 0.202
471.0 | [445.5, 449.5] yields 0.130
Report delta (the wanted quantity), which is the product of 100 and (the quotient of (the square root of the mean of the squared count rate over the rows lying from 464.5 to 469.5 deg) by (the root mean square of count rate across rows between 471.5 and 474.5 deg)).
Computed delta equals 164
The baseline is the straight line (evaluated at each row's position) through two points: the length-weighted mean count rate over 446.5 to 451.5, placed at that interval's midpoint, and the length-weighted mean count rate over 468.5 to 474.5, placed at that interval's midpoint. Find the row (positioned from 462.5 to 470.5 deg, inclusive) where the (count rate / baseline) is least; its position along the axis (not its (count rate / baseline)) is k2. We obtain 470.0 deg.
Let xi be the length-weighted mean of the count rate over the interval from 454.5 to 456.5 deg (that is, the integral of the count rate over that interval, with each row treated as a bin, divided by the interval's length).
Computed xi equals 112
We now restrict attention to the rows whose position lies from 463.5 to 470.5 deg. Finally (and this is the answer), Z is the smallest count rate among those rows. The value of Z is 65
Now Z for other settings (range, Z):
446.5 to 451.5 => 112.3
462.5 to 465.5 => 85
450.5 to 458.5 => 102.3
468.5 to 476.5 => 32.62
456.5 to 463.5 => 94.32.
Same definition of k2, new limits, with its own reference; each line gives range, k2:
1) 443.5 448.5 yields 444.0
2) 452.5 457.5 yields 453.0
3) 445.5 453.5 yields 446.0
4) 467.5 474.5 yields 474.0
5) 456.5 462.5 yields 458.0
